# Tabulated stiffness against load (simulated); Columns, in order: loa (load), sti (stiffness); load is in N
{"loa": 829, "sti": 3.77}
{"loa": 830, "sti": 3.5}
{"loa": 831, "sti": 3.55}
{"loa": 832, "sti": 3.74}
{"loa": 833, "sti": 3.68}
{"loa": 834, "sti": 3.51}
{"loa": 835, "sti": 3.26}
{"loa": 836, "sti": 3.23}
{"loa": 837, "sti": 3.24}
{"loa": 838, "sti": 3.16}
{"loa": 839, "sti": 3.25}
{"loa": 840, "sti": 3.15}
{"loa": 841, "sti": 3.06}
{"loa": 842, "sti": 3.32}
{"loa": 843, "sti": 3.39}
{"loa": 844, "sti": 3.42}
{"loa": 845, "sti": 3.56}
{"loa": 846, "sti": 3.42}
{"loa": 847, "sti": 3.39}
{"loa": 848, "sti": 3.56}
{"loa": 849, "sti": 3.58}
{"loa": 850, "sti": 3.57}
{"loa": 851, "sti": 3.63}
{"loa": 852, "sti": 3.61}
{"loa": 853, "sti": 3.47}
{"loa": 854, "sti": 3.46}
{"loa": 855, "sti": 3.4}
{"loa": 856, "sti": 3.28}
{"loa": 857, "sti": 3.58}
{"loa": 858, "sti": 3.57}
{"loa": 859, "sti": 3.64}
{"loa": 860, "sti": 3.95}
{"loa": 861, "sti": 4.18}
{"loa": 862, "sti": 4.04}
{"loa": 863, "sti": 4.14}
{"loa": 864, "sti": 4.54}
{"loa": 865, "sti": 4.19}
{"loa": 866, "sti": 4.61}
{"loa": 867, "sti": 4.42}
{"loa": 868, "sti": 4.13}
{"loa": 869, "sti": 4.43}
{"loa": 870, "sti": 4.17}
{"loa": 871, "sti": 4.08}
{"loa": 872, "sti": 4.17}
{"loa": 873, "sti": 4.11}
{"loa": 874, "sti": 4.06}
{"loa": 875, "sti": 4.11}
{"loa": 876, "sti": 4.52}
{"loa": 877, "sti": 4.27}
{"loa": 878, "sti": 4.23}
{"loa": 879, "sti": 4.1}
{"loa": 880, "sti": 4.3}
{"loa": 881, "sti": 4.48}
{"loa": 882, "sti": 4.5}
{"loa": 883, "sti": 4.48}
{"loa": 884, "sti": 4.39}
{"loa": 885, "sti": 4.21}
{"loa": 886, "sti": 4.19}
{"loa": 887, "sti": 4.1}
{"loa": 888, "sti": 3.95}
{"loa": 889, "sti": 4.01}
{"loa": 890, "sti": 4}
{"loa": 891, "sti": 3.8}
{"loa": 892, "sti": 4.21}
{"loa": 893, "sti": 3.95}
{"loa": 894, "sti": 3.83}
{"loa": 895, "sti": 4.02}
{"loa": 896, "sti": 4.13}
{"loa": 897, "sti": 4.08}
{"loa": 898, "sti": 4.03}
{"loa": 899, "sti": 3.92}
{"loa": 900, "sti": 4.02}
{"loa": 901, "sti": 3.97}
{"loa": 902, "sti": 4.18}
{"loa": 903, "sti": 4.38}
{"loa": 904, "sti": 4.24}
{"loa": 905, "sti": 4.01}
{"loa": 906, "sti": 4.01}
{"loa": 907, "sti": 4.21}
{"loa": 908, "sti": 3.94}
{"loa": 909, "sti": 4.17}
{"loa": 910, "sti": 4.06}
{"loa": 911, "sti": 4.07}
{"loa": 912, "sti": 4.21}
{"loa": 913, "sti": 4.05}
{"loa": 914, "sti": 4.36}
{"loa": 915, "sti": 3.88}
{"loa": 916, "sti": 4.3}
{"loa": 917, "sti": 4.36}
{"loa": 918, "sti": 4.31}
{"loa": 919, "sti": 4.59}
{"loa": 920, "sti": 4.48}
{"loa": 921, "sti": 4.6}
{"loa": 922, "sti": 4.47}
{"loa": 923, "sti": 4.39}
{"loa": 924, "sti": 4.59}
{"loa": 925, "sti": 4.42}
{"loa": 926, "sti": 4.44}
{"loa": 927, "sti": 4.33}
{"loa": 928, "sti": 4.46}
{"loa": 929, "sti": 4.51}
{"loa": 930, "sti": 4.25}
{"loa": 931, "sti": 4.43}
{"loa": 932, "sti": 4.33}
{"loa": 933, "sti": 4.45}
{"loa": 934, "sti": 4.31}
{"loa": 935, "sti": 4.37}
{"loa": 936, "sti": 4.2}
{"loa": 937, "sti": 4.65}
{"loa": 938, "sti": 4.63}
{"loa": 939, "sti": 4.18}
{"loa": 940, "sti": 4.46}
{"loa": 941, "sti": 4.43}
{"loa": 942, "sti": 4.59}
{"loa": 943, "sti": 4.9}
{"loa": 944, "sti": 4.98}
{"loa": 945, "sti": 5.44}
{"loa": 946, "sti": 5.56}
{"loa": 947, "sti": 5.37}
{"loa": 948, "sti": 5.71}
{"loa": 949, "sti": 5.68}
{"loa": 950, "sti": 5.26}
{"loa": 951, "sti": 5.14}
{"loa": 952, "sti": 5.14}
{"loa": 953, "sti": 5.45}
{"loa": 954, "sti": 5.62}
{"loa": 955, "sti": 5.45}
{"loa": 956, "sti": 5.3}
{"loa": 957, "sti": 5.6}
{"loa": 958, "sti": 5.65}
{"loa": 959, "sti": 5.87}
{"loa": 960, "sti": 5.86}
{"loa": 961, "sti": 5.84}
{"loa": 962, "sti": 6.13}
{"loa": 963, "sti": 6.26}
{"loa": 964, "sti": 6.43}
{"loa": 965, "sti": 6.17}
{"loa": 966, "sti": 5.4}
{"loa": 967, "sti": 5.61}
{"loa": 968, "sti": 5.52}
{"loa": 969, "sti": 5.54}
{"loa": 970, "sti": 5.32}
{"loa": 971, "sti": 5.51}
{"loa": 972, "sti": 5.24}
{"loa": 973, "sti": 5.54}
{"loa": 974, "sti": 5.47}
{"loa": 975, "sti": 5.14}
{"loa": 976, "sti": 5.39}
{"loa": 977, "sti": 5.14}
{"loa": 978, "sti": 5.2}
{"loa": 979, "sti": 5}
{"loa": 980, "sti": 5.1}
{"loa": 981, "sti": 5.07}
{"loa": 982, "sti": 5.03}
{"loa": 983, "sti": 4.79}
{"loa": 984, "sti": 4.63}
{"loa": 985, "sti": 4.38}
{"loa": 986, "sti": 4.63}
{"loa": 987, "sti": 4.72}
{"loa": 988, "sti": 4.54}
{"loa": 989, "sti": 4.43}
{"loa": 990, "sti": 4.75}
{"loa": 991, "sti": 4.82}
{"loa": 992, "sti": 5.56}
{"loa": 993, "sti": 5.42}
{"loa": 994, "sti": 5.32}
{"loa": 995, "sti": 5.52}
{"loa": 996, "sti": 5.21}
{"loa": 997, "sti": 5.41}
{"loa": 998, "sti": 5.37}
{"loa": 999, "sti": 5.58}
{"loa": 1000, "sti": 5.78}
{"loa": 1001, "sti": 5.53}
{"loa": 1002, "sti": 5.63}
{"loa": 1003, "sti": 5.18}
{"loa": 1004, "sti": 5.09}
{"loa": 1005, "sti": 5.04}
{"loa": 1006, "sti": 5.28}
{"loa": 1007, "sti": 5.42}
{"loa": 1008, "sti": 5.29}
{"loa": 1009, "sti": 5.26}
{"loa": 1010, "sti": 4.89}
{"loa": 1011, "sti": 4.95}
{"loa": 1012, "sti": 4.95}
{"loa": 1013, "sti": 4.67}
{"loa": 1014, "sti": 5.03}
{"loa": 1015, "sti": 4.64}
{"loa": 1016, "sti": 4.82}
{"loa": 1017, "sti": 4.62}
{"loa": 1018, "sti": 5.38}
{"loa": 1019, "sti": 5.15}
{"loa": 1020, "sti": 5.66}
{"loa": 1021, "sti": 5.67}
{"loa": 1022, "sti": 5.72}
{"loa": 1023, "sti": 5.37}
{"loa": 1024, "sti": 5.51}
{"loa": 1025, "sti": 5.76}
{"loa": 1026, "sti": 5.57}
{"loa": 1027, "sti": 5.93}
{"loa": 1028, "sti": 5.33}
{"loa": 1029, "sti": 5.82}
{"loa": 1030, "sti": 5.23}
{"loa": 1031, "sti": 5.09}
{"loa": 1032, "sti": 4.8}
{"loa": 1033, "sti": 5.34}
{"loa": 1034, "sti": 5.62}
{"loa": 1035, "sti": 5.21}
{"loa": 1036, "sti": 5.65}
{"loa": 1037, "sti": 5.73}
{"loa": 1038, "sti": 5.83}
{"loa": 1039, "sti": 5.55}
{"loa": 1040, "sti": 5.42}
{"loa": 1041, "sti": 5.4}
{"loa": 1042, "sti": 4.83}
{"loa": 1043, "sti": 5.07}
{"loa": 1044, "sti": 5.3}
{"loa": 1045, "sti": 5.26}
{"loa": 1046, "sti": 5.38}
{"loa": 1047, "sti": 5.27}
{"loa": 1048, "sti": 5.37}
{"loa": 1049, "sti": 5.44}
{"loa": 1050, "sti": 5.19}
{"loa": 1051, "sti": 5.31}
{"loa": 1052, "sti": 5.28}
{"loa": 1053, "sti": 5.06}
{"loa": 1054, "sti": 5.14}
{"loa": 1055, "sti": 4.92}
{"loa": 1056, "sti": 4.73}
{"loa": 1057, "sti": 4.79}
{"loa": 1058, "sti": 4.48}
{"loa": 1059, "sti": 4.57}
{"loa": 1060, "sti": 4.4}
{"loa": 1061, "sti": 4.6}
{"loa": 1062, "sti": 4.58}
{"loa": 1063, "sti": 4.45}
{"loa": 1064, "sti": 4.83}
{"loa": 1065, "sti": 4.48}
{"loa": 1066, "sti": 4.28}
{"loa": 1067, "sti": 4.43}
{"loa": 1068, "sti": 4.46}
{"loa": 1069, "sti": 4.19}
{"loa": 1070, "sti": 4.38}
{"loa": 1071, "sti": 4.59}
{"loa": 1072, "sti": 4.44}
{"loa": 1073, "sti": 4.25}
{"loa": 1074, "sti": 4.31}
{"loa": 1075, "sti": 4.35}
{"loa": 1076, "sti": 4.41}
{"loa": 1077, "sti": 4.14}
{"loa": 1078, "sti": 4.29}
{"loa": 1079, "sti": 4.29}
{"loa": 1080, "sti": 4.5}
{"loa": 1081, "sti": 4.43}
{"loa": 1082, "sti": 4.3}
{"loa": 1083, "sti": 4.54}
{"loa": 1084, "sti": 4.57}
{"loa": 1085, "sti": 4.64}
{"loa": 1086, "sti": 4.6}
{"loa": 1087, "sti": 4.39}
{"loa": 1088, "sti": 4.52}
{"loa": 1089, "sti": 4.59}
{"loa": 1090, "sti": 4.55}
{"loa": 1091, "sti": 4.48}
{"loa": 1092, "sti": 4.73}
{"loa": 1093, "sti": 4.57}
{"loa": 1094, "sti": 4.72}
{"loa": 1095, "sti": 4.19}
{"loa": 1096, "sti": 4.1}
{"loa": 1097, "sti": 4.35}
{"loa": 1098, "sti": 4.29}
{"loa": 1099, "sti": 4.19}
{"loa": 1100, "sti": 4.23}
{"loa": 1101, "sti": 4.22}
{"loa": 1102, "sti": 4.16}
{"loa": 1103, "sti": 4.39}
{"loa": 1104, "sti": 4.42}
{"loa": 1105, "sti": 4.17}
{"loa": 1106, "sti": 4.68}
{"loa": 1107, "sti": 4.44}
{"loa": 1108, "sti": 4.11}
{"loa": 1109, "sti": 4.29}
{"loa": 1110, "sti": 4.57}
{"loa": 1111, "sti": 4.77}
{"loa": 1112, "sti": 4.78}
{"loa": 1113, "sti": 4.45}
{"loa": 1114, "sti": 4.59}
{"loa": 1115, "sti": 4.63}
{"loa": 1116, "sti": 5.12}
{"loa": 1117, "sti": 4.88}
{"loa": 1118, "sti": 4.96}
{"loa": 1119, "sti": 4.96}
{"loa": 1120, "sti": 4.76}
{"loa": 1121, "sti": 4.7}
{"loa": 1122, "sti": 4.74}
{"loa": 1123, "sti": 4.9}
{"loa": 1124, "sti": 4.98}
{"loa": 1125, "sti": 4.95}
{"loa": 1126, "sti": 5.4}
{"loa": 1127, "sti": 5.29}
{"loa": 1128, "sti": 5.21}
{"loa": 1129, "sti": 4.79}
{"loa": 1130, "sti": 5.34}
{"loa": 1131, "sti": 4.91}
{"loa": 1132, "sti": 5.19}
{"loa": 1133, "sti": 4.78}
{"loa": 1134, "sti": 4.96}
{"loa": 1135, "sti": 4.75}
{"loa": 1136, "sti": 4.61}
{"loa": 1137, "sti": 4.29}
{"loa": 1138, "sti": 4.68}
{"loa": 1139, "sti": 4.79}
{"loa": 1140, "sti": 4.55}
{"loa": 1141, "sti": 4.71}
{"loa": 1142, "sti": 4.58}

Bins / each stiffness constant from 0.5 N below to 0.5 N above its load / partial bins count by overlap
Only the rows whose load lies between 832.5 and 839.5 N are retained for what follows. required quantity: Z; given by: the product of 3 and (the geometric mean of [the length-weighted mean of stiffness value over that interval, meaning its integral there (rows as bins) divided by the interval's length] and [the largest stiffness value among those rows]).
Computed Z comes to 10.5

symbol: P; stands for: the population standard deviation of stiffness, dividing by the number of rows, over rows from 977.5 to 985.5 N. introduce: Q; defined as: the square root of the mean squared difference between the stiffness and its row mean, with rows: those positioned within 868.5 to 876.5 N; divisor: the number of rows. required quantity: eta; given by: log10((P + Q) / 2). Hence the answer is -0.68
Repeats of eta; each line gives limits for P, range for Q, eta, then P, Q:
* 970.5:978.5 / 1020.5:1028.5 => -0.76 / 0.16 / 0.19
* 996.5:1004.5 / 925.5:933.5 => -0.83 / 0.22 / 0.08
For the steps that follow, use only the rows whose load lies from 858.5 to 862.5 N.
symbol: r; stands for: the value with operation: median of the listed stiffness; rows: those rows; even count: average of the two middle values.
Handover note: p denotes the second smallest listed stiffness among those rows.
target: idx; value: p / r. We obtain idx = 0.989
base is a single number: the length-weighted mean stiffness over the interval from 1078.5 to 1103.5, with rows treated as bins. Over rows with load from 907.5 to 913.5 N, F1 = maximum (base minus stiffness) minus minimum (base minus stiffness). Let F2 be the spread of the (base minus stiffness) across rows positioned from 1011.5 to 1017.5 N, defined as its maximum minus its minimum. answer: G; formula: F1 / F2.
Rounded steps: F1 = 0.27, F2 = 0.41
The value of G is 0.7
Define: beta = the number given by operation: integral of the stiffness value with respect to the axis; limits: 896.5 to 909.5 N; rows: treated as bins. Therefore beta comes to 53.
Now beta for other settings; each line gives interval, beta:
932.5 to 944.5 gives 54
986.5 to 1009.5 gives 120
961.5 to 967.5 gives 36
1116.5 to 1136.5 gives 99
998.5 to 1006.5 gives 43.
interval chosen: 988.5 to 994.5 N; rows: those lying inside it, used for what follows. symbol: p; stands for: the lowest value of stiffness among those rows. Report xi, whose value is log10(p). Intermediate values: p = 4.43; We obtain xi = 0.65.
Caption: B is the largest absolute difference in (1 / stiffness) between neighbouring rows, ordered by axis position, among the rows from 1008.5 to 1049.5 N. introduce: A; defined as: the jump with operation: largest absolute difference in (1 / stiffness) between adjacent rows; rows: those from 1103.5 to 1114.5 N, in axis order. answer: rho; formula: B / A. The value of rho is 1.17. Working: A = 0.026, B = 0.031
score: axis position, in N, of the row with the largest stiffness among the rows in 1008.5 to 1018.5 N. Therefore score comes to 1018 N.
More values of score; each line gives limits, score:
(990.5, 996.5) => 992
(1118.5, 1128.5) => 1126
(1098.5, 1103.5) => 1103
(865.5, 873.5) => 866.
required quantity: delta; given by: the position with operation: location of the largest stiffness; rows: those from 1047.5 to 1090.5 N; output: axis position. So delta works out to 1049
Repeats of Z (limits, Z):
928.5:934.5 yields 13.3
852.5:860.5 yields 11.2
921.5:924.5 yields 13.6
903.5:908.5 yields 12.5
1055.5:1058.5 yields 14.2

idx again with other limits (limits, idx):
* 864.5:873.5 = 0.986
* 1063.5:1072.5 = 0.964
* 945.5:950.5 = 0.966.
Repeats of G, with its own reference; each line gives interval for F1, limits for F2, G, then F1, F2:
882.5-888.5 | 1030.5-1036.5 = 0.6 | 0.53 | 0.85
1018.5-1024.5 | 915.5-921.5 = 1.9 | 0.57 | 0.30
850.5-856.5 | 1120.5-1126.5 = 0.5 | 0.35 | 0.70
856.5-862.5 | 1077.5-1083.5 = 2.4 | 0.61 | 0.25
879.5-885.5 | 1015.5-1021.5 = 0.3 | 0.29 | 1.05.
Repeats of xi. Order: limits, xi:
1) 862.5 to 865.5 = 0.62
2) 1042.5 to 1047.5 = 0.71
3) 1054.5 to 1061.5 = 0.64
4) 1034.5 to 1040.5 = 0.72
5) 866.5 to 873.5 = 0.61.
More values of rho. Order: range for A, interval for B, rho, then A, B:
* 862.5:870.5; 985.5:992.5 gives 1.27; 0.022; 0.028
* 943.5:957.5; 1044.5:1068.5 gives 1.04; 0.017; 0.018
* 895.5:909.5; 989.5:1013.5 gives 1.70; 0.016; 0.028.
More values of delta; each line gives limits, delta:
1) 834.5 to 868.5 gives 866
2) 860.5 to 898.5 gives 866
